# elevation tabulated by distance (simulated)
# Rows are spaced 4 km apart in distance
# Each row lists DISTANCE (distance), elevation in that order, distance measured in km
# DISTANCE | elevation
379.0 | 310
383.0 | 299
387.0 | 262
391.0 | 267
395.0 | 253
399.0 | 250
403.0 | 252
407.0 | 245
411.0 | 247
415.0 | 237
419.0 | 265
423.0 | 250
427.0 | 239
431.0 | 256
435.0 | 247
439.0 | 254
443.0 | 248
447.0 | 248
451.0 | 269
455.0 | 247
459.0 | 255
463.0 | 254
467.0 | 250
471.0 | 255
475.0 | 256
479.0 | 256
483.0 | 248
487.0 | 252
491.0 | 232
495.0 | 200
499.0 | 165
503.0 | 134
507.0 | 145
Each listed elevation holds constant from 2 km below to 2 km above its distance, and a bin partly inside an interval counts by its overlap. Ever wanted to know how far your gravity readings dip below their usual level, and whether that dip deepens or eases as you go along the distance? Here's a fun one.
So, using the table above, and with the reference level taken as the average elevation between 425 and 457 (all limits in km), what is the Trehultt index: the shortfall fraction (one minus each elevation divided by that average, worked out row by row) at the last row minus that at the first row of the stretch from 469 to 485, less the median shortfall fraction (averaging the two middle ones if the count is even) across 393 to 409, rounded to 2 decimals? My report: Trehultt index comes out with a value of 0.03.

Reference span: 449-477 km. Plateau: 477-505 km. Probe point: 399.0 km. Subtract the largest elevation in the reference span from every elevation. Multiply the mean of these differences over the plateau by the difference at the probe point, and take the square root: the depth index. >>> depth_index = 33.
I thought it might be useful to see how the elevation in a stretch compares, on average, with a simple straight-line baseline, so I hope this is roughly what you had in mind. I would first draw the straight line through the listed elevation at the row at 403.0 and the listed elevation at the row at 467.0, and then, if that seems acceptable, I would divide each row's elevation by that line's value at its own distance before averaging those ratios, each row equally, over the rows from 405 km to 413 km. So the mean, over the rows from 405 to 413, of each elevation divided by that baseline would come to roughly 0.98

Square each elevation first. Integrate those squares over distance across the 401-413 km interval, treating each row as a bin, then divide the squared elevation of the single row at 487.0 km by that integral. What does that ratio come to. 0.086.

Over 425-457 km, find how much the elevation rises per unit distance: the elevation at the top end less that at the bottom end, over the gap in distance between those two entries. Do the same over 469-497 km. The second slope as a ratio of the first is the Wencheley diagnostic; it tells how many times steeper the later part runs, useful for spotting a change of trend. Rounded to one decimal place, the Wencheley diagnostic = -8.0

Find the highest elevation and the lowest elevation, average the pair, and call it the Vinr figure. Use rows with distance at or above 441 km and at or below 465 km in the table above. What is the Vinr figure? 258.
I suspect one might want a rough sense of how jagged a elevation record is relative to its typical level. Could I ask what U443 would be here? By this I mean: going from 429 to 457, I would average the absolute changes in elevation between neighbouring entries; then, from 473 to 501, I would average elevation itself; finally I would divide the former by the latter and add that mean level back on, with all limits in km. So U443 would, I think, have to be 230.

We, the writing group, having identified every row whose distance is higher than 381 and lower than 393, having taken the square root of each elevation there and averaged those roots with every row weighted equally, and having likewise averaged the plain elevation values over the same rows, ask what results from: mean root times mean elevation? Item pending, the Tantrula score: 4583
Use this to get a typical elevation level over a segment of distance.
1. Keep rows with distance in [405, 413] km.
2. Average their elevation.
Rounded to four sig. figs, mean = 246.0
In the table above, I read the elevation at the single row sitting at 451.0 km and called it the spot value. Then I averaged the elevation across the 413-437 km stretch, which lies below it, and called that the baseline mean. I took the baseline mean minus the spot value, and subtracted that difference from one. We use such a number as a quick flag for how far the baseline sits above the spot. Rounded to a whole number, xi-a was 21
